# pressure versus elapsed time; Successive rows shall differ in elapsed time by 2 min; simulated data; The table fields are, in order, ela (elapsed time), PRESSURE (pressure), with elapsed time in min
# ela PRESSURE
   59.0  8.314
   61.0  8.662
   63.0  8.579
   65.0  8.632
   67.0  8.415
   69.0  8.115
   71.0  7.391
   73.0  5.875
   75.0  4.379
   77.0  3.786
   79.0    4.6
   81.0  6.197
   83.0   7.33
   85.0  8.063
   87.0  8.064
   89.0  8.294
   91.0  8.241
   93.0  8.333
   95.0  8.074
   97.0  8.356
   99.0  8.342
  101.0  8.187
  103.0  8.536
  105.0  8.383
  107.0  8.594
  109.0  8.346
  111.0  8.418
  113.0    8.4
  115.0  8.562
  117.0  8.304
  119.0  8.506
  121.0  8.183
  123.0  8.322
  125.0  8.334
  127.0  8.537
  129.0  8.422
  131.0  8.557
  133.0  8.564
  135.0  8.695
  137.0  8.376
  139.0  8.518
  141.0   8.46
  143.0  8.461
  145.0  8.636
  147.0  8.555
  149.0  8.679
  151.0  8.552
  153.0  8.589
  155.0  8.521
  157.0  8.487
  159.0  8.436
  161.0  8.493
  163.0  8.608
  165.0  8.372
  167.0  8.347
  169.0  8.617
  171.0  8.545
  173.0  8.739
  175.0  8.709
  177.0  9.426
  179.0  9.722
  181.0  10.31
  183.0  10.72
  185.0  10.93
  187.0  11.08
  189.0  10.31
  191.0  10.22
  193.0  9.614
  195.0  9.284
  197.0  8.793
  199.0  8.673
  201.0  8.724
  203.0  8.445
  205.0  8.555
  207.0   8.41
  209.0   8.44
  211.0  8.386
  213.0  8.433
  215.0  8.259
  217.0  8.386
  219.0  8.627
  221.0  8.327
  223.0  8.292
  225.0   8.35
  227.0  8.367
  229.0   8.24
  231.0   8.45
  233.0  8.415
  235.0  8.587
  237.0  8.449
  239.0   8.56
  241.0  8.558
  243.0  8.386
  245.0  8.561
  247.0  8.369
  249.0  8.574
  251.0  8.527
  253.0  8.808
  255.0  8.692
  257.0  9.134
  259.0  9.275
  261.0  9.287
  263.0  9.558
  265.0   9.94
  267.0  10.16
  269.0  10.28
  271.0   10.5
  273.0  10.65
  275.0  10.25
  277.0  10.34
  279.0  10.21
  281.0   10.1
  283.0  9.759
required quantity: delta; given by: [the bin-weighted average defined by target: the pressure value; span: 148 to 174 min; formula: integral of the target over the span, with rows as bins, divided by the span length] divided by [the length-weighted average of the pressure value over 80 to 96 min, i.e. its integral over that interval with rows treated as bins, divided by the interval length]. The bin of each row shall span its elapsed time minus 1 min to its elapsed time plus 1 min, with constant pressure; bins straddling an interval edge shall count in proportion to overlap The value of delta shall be 1.09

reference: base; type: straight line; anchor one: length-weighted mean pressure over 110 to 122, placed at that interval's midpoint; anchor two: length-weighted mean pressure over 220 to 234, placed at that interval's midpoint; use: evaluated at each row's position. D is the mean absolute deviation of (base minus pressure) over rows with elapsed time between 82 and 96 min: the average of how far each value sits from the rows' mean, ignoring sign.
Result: 0.208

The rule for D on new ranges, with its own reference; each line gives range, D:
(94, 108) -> 0.131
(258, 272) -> 0.416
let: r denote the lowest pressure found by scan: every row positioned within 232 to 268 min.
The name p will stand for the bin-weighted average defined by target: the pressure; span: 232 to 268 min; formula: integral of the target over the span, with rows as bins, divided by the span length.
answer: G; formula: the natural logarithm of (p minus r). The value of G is -0.7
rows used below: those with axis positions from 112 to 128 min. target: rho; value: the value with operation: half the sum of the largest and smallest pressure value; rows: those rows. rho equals 8.4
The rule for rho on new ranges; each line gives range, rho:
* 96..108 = 8.4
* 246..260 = 8.8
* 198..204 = 8.6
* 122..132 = 8.4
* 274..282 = 10.2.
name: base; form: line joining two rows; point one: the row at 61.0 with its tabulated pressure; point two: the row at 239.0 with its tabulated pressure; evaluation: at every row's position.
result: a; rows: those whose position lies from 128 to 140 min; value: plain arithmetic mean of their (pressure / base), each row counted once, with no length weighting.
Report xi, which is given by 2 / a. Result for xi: 2.02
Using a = 0.99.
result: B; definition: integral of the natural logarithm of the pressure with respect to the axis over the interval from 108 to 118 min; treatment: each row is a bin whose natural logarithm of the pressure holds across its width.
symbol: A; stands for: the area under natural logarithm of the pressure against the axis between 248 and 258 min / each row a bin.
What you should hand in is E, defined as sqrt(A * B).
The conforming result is 21.5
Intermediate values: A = 21.7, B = 21.3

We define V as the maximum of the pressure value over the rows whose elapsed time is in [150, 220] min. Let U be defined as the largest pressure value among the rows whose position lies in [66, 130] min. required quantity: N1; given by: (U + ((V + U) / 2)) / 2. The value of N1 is 9.2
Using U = 8.594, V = 11.08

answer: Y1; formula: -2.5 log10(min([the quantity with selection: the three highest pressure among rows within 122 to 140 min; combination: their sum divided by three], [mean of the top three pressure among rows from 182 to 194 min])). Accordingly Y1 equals -2.34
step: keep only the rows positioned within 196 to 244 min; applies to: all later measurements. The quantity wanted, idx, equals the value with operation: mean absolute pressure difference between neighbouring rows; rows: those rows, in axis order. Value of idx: 0.12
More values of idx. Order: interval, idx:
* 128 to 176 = 0.11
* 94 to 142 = 0.16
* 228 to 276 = 0.18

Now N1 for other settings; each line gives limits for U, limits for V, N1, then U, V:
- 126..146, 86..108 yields 8.7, 8.695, 8.594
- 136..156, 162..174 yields 8.7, 8.679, 8.739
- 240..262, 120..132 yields 9.1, 9.287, 8.557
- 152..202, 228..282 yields 11.0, 11.08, 10.65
